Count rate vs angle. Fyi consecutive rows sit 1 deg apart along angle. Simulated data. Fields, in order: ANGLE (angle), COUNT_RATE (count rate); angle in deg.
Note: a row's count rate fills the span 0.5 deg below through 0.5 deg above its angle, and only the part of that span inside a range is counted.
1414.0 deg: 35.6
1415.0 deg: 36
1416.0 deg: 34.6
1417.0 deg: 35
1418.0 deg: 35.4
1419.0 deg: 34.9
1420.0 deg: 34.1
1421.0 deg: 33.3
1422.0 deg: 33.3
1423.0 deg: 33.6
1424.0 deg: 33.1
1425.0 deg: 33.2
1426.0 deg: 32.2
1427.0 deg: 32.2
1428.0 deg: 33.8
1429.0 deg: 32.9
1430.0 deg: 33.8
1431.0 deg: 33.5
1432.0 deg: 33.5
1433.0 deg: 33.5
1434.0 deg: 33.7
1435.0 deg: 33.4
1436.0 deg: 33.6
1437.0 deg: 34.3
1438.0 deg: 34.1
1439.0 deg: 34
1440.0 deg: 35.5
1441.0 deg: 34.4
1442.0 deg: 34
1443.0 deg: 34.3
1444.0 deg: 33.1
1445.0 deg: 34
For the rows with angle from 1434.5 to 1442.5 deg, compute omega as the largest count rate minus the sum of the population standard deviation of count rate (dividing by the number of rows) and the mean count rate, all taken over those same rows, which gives 0.74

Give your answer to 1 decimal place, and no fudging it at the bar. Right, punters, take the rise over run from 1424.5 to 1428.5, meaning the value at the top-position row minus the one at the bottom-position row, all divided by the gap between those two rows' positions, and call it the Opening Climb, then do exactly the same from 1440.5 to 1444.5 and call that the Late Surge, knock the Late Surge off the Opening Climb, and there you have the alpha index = 0.6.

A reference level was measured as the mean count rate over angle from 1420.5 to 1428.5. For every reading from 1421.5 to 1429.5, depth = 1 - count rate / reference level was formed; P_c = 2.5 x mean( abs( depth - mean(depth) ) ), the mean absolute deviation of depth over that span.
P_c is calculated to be 0.034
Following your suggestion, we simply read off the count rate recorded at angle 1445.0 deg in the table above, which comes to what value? 34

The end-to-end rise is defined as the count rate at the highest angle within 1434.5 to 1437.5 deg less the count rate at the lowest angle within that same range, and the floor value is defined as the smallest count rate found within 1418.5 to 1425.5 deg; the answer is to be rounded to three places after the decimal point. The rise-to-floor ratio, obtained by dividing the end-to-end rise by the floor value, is 0.027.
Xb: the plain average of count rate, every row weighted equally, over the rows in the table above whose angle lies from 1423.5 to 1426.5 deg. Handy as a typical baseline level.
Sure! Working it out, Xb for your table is 32.8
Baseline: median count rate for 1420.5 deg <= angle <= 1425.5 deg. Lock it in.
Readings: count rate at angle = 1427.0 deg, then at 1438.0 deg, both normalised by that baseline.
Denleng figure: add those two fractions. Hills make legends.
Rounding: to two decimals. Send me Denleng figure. 1.99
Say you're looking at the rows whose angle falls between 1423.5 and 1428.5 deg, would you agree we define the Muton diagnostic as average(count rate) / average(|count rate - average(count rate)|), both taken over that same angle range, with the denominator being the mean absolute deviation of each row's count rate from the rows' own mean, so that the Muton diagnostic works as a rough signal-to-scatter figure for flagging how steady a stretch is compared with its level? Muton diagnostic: 59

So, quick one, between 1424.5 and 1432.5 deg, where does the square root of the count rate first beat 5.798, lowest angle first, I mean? 1428.0 deg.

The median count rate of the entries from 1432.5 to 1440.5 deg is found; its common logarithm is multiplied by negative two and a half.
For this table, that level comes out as -3.82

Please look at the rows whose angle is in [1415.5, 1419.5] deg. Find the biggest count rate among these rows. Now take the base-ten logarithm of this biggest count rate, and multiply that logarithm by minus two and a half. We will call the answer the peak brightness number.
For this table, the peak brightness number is -3.87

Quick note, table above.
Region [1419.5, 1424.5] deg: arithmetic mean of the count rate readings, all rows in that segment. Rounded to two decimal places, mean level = 33.48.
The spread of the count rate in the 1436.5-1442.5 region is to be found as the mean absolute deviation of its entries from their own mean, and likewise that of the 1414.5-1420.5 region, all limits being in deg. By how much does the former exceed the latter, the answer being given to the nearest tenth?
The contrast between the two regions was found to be -0.1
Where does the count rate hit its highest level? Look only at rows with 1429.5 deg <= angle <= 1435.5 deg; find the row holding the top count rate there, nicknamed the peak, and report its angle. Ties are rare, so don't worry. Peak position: 1430.0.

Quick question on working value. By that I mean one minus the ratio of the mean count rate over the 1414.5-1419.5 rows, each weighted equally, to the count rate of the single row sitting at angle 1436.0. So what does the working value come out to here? -0.047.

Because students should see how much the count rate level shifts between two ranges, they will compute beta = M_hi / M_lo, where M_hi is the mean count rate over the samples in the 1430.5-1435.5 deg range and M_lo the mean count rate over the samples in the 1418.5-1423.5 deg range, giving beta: 0.991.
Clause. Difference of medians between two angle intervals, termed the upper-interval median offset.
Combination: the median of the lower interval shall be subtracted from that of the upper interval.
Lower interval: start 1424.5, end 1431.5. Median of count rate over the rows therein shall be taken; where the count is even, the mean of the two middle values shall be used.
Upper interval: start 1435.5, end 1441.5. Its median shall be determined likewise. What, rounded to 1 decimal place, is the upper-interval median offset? 1.0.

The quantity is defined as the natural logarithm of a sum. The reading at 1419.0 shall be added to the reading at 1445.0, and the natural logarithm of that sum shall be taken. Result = 4.23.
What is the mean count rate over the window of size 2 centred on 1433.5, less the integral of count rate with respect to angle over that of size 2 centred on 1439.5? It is -35.9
